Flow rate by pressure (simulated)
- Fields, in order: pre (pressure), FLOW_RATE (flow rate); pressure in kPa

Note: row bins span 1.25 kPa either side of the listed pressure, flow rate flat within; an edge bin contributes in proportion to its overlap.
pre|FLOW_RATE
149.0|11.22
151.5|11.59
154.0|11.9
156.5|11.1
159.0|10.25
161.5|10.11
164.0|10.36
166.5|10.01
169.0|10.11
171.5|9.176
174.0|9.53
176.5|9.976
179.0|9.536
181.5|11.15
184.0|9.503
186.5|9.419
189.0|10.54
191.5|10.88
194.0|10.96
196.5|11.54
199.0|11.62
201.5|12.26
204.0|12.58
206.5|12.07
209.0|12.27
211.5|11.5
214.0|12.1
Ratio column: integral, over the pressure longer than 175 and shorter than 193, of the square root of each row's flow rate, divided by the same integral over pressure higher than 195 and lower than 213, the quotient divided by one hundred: 0.0092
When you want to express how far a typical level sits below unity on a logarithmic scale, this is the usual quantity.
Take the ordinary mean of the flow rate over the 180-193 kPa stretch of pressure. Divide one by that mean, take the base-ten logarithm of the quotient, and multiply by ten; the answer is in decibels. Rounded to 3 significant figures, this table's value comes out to -10.1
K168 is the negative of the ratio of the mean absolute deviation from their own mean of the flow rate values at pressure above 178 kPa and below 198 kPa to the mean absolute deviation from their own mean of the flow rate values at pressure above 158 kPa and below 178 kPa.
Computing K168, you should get -2.4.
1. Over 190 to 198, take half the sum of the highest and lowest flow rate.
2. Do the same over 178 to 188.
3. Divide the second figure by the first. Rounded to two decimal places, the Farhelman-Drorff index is 0.92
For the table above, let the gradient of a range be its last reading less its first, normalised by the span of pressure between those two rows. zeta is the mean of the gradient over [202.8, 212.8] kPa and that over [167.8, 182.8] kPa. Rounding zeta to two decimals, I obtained -0.03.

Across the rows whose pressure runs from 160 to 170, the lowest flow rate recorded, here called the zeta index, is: 10.01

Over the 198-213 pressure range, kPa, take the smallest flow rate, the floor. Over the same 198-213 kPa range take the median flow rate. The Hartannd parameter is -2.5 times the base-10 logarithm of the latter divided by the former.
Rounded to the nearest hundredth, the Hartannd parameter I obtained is -0.06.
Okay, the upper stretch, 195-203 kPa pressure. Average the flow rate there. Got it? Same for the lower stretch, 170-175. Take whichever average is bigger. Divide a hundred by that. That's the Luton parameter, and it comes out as 8.5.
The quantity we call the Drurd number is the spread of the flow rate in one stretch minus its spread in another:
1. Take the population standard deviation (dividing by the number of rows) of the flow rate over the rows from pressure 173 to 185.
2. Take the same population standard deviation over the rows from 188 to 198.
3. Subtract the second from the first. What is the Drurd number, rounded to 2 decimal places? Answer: 0.27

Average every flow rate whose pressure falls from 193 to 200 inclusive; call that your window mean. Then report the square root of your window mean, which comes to 3.37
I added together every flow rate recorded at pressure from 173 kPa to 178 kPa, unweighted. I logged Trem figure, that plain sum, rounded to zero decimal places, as 20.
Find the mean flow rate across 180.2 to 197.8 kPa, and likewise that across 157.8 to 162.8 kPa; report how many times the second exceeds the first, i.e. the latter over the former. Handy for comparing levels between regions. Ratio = 0.963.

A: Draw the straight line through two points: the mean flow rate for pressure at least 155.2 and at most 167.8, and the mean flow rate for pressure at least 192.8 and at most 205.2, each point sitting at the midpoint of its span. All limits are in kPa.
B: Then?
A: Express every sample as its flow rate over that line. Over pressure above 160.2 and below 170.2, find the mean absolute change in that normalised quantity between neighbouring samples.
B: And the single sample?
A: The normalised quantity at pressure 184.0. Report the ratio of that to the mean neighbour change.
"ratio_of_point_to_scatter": 43.8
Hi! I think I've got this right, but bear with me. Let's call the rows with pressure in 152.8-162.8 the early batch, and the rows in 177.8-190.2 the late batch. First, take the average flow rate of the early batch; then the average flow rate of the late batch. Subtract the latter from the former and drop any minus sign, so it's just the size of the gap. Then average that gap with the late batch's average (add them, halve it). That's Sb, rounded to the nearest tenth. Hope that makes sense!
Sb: 5.4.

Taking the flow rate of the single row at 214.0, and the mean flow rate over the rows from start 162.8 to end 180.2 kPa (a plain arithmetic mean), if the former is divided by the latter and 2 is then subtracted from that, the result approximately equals -0.767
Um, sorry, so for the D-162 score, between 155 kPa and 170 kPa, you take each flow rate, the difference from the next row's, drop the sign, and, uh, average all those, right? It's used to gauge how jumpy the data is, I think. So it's 0.3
